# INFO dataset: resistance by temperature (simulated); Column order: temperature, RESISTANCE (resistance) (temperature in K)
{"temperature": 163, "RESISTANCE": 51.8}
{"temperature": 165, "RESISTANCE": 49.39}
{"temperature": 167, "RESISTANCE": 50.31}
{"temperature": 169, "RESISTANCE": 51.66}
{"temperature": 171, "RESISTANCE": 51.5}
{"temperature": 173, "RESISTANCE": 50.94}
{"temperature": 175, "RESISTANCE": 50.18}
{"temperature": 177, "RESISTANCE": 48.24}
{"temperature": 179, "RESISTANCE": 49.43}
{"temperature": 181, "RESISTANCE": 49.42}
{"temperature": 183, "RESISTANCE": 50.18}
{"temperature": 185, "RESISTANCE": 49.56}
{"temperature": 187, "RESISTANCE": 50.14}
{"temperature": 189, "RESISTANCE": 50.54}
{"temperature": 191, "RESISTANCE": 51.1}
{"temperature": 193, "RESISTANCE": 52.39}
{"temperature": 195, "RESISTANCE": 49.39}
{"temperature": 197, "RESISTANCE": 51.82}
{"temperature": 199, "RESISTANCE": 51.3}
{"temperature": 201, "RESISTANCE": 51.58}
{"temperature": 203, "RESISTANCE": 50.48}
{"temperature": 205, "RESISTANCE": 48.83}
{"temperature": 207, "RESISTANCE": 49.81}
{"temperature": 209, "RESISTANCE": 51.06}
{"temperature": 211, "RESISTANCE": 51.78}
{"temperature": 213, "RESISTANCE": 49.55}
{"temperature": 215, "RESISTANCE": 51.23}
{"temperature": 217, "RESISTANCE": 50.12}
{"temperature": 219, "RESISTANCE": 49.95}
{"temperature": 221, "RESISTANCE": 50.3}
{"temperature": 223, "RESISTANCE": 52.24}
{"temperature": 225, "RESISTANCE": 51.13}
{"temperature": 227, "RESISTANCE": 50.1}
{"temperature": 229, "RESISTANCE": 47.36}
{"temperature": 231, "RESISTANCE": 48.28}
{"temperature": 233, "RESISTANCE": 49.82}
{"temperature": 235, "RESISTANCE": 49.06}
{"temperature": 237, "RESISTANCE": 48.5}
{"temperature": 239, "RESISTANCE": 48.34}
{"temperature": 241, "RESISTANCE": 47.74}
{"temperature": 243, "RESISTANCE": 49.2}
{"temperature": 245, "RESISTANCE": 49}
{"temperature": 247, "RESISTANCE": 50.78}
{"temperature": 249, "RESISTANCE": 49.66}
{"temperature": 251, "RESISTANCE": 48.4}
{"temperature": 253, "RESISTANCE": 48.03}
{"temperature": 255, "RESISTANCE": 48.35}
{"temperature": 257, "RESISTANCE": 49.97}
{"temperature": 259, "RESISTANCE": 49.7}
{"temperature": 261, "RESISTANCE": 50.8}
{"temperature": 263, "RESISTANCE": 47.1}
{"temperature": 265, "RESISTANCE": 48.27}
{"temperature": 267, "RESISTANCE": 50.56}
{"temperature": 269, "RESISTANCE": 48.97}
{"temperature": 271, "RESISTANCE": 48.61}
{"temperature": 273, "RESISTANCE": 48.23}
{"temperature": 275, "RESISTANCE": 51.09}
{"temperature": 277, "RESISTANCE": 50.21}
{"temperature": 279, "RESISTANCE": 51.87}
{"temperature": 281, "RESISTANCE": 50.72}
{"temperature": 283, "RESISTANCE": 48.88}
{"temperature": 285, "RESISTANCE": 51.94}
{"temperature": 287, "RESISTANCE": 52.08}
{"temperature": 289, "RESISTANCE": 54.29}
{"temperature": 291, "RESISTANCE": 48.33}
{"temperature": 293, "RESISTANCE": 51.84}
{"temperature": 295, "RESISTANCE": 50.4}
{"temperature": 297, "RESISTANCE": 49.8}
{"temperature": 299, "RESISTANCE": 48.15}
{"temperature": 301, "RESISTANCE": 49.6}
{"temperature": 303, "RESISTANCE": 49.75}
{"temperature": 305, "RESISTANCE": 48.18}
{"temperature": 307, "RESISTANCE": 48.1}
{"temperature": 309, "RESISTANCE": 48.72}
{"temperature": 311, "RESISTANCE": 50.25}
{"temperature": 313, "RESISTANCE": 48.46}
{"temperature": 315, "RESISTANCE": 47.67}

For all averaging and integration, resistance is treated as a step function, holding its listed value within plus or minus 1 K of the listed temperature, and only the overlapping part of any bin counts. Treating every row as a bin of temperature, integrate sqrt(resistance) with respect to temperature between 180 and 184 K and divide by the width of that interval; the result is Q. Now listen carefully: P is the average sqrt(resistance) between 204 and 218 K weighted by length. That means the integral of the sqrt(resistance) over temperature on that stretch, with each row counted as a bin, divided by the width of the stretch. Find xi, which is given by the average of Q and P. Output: 7.08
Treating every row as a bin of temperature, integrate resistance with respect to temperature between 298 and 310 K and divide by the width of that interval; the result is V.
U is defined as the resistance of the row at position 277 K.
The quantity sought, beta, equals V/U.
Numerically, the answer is 0.97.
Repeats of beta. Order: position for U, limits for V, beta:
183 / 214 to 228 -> 1.01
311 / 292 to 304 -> 0.99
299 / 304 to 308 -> 1.00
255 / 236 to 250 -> 1.01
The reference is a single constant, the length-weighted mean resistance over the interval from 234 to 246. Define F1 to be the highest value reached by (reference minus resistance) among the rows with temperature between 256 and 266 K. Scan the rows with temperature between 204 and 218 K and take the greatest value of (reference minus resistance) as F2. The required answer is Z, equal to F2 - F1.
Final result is -1.7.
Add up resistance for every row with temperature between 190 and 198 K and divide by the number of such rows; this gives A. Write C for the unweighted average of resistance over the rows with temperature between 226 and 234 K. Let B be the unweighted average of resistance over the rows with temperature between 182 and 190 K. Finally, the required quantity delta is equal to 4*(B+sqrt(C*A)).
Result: 400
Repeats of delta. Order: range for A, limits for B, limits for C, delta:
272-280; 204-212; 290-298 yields 402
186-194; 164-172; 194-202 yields 407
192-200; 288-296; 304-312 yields 405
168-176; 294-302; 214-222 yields 401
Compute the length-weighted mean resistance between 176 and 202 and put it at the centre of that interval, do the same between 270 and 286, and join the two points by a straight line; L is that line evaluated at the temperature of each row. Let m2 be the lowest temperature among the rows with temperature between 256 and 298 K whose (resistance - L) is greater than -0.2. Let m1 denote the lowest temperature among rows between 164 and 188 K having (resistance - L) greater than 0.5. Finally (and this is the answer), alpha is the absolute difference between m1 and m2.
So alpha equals 92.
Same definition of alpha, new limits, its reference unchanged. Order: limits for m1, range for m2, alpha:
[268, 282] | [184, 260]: 86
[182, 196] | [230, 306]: 56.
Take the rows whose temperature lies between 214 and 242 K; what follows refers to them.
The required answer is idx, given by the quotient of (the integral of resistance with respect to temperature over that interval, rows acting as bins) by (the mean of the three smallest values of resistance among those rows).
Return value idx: 29.0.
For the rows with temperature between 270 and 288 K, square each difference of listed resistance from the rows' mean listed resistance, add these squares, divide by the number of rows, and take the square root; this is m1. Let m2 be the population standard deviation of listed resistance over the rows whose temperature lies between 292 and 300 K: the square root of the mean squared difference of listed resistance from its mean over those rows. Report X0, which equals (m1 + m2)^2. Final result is 8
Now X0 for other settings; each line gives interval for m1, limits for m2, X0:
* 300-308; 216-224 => 3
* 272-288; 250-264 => 6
